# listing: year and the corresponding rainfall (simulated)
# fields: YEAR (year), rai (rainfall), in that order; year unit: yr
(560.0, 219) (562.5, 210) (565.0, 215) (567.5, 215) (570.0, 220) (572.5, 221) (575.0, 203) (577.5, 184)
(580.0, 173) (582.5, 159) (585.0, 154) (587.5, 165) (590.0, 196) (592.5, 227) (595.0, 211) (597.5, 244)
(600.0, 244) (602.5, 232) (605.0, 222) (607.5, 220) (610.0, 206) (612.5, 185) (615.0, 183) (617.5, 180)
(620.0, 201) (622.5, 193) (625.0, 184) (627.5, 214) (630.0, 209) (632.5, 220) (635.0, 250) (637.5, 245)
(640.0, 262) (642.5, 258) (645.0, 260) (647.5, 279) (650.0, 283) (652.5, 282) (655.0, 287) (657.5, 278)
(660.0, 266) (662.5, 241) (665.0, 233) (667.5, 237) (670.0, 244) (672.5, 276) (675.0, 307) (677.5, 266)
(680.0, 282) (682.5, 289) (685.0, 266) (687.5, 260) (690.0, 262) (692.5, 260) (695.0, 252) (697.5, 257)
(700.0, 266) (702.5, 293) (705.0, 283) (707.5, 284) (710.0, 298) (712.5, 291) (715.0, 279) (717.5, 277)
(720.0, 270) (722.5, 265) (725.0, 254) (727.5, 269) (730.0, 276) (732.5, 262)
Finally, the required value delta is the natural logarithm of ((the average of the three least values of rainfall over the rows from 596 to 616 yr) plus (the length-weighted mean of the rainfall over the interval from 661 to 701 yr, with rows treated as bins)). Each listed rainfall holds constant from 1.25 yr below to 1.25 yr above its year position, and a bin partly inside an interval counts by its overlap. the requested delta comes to 6.12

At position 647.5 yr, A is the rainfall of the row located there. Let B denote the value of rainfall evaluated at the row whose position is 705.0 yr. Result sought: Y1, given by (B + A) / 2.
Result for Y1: 281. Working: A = 279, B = 283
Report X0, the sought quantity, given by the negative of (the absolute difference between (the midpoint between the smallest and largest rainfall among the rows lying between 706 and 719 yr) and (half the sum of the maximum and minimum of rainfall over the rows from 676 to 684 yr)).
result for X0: -10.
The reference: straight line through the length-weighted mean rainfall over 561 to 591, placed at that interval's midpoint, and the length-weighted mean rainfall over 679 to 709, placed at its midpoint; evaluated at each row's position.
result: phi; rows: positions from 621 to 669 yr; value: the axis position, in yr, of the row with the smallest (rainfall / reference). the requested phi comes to 625.0 yr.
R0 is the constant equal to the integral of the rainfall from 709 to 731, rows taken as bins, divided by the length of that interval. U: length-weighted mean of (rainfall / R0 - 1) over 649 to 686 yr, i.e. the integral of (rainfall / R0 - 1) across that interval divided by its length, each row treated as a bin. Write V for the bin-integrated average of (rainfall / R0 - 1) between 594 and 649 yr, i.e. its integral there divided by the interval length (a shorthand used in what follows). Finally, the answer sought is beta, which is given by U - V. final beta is 0.2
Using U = -0.02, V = -0.19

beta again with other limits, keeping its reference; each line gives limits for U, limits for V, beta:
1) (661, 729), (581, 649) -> 0.2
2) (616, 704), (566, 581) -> 0.2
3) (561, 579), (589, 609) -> -0.1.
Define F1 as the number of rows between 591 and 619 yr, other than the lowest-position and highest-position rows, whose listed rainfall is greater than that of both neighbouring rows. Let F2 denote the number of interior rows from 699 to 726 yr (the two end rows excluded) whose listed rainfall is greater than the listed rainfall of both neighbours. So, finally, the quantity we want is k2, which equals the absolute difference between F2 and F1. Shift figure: 2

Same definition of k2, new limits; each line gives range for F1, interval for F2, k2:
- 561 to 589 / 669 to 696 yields 2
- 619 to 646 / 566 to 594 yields 2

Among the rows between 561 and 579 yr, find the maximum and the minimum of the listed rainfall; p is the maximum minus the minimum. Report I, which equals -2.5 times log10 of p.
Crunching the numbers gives -3.9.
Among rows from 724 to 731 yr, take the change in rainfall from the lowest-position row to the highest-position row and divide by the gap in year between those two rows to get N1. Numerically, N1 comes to 4.4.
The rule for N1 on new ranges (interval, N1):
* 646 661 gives -1.0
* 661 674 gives 3.5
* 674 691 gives -3.0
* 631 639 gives 5.0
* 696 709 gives 2.7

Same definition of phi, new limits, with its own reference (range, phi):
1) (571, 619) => 585.0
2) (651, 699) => 665.0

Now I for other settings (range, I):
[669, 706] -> -4.5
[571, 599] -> -4.9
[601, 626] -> -4.3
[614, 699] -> -5.3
